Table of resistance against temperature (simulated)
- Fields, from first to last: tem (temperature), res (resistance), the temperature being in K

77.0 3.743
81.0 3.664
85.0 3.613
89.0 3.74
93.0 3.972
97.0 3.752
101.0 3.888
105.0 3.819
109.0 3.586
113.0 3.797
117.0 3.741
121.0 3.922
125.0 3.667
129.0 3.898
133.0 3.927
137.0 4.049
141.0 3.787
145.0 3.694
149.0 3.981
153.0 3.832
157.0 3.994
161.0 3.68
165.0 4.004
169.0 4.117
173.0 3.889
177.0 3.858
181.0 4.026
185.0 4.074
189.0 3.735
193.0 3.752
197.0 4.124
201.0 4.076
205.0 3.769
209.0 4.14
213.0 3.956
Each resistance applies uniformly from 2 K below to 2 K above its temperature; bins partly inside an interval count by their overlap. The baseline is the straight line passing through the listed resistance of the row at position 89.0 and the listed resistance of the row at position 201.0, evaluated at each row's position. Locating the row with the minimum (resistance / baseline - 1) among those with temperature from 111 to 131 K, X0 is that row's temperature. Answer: 125.0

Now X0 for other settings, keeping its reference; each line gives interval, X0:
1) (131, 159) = 145.0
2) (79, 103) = 85.0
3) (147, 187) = 161.0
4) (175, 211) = 205.0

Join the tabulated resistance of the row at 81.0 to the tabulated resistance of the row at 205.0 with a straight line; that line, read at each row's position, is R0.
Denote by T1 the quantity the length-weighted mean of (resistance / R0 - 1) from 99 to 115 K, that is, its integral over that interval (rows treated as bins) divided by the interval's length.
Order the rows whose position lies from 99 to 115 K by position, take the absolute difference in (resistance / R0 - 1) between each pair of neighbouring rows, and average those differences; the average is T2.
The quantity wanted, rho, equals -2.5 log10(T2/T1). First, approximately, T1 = 0.023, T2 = 0.047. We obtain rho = -0.7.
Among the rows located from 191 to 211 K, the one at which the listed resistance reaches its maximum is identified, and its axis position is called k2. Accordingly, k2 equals 209.0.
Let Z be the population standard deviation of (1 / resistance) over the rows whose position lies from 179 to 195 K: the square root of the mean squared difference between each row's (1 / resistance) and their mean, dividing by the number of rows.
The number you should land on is 0.0102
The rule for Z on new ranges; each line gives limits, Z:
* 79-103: 0.0086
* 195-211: 0.0097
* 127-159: 0.0074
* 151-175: 0.0093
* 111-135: 0.0068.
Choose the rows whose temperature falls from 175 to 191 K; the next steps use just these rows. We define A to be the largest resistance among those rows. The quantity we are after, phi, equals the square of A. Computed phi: 16.6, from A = 4.074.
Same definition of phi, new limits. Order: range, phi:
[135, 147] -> 16.4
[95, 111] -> 15.1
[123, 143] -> 16.4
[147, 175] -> 16.9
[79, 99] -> 15.8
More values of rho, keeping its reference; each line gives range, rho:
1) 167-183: 0.5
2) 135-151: -0.3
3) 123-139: 0.4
